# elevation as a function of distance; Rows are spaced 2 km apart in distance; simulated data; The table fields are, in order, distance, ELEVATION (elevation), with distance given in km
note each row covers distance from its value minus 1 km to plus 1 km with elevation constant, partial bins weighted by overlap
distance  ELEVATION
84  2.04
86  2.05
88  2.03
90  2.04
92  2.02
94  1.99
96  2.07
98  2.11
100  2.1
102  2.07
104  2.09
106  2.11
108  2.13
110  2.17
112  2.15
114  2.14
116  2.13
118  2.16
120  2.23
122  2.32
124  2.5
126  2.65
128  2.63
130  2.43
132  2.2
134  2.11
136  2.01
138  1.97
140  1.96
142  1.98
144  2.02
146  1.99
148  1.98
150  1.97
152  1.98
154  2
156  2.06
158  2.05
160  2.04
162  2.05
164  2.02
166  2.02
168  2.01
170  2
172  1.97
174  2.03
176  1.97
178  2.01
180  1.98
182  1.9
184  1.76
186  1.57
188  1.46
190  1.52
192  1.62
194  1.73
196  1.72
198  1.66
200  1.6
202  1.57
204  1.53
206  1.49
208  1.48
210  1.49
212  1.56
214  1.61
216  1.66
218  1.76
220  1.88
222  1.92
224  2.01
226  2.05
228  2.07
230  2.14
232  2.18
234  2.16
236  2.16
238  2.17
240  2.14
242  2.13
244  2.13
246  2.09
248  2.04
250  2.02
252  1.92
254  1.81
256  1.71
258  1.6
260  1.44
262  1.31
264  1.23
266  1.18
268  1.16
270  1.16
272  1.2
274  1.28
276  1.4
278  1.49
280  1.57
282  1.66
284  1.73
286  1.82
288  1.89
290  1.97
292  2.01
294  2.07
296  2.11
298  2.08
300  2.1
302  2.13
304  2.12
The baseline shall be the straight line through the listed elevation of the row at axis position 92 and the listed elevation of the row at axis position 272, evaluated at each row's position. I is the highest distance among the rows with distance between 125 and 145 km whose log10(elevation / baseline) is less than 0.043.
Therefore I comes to 140 km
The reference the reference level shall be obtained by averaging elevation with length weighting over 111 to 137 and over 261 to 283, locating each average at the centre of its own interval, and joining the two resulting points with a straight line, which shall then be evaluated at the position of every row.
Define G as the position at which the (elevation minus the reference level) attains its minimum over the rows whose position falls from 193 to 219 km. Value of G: 206 km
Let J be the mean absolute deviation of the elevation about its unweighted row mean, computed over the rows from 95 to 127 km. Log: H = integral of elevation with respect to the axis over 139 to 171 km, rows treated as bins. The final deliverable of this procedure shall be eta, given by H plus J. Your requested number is 64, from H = 64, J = 0.11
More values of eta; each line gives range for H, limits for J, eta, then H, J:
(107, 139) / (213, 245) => 72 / 72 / 0.15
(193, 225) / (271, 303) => 54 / 53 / 0.27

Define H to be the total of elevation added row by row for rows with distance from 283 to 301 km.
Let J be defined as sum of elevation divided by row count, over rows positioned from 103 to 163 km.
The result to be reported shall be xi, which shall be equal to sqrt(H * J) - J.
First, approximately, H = 18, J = 2.1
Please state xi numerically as 4.0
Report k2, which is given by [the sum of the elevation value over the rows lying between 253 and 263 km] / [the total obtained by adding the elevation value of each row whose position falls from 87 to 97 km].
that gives 0.78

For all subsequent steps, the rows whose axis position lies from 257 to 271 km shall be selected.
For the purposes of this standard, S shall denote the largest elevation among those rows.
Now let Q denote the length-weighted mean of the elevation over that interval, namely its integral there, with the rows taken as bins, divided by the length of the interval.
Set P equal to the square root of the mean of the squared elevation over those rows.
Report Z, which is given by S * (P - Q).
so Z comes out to 0.015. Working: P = 1.31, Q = 1.3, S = 1.6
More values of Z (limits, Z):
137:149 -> 0.000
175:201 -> 0.018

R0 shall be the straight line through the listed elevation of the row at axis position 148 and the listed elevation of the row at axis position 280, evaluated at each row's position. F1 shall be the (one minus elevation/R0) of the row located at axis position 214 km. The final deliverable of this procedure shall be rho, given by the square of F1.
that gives 0.009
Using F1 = 0.09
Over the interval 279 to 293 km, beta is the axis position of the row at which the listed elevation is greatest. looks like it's 292 km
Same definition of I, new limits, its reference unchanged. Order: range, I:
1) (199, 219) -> 214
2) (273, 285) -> 274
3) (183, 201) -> 200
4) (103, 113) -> 108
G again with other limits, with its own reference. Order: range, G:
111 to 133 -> 112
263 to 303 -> 268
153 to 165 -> 154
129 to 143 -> 138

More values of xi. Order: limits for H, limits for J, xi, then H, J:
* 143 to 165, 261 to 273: 4.0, 22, 1.2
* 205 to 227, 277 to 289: 4.0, 19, 1.7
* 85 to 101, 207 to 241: 3.7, 16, 1.9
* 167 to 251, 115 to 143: 11.0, 78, 2.2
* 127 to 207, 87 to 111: 10.5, 77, 2.1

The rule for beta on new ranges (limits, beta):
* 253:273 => 254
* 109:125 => 124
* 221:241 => 232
